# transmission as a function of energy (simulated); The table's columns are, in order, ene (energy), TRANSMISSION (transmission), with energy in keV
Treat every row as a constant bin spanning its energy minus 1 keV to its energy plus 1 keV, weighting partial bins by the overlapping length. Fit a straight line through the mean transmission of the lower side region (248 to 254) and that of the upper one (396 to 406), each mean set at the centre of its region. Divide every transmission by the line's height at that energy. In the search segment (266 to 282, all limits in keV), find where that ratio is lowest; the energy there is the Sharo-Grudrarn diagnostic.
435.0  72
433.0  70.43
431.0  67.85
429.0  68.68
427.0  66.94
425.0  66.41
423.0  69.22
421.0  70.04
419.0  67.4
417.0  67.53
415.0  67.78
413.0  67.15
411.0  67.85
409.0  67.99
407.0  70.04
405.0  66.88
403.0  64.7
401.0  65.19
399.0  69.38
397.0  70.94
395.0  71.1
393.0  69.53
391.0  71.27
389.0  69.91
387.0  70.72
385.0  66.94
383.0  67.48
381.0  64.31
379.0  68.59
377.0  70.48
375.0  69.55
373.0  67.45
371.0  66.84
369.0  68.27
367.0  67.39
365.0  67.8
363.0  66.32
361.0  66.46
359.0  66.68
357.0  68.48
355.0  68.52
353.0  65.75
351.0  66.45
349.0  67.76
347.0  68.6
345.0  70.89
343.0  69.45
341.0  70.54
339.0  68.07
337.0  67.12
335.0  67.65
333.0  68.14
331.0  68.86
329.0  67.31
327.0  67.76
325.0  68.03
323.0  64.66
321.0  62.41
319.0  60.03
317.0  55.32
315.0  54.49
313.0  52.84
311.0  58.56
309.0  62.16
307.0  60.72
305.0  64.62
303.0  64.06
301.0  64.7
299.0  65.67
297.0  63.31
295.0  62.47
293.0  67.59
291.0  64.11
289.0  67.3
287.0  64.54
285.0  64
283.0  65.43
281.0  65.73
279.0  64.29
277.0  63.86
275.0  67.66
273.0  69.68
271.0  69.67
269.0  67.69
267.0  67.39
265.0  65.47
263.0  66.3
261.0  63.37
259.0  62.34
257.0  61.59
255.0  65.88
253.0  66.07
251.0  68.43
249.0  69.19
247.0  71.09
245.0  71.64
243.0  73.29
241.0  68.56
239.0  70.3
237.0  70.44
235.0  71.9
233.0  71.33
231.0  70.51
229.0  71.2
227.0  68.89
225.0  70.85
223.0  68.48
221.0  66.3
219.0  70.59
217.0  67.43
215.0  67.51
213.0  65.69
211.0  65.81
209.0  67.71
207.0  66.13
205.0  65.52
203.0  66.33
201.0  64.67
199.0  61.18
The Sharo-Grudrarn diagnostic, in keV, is 277.0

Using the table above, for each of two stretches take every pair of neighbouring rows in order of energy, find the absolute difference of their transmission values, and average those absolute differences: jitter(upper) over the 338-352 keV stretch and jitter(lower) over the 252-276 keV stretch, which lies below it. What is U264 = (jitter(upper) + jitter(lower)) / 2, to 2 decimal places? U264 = 1.53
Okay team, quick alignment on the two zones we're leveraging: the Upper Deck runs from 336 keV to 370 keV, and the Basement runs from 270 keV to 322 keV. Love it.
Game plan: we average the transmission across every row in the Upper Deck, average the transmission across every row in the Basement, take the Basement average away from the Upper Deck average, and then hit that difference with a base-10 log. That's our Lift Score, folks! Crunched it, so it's 0.67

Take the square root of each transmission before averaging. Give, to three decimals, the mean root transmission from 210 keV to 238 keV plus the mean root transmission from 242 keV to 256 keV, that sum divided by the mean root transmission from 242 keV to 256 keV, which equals 1.998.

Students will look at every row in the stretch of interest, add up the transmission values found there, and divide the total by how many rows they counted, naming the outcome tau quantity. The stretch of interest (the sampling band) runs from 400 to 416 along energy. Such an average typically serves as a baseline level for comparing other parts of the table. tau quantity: 67.2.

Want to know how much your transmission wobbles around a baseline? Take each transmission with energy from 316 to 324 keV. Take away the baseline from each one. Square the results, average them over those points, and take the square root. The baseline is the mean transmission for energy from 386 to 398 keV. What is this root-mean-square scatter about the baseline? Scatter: 11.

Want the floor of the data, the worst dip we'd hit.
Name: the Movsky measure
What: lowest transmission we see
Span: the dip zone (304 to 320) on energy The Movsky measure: 52.84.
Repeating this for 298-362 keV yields 52.84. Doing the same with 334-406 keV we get 64.31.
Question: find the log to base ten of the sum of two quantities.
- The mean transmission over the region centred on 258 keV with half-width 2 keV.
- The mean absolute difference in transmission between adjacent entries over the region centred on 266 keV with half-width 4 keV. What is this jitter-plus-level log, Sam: 1.80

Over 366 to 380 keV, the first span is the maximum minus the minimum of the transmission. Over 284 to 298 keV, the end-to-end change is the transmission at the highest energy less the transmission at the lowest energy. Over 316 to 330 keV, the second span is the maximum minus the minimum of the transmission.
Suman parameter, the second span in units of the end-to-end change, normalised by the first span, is -5.1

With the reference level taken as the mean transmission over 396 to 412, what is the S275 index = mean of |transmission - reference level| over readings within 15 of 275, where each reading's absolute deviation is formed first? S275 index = 2.2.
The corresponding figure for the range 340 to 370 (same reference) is 1.2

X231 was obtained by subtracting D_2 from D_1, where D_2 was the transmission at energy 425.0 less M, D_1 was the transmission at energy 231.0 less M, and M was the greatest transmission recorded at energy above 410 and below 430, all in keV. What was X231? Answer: 4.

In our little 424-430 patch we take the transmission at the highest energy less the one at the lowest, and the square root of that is 1.5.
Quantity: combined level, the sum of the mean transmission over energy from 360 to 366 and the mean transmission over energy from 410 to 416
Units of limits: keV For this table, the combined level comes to 134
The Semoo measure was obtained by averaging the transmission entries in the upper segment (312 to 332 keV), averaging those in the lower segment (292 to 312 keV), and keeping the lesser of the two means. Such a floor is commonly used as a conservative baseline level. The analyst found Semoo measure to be 62.2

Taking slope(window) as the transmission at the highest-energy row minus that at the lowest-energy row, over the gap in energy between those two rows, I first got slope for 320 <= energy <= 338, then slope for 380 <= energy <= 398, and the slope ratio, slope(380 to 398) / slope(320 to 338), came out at 1.4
